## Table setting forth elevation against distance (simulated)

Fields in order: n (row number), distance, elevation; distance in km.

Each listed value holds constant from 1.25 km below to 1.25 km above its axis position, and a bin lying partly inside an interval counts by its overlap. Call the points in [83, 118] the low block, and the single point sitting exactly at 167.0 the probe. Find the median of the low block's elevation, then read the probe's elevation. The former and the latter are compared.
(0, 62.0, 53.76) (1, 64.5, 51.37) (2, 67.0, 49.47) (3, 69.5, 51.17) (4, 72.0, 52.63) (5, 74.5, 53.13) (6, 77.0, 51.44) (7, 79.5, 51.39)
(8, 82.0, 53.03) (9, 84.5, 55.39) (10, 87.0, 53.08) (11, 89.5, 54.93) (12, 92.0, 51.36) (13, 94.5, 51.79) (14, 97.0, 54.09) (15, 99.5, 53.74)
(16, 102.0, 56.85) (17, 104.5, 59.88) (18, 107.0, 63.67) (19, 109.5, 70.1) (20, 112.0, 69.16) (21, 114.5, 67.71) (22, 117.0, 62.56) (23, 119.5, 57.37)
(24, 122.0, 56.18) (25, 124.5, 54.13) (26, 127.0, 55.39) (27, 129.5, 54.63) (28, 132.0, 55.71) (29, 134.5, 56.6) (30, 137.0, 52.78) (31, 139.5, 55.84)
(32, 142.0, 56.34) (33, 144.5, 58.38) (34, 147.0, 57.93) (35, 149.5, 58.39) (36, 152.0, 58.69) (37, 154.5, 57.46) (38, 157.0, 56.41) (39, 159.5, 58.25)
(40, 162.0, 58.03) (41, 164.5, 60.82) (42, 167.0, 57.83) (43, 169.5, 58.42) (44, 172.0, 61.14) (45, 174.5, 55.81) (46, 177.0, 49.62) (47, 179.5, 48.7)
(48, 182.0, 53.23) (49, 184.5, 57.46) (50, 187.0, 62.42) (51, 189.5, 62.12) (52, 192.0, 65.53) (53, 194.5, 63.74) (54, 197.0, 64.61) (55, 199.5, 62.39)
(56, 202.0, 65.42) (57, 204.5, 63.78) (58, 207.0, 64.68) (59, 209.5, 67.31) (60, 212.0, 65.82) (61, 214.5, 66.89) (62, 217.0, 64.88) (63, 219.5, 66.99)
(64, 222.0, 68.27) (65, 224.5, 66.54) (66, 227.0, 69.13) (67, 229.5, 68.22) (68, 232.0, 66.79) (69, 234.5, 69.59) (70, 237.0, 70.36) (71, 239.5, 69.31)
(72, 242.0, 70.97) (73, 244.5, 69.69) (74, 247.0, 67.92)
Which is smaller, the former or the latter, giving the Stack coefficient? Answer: 56.1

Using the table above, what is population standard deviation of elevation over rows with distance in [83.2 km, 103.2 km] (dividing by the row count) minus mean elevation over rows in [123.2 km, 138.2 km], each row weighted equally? -53.2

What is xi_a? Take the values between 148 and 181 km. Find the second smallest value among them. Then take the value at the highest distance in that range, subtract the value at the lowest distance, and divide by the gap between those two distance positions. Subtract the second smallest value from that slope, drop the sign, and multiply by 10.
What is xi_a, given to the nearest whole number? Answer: 499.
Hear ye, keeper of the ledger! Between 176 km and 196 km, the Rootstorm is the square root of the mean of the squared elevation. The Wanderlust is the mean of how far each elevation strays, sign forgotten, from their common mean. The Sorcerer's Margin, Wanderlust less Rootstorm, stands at -52.6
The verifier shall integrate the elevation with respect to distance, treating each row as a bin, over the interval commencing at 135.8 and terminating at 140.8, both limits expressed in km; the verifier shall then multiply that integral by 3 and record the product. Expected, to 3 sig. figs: 815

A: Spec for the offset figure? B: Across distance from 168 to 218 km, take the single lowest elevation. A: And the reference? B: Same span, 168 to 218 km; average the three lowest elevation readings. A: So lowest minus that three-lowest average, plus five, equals 3.2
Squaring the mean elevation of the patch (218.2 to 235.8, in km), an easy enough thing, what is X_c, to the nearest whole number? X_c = 4615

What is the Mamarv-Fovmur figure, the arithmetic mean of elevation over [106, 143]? 59.2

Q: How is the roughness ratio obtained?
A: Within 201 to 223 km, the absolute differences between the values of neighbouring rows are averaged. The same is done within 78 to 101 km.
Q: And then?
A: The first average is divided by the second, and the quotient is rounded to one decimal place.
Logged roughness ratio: 0.9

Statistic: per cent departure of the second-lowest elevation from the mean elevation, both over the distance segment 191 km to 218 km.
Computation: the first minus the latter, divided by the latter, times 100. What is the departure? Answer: -1.9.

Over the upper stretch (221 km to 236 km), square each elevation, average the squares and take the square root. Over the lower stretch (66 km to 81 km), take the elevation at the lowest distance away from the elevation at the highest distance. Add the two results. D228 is 70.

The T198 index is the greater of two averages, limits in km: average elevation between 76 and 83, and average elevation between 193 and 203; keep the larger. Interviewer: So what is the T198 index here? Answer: 64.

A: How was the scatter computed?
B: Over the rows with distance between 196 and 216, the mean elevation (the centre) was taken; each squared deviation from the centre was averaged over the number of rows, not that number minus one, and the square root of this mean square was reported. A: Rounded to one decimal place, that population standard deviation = 1.5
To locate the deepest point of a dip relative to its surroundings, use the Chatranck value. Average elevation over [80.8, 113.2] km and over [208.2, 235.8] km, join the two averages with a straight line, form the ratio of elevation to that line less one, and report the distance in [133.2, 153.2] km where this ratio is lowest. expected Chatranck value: 137.0 km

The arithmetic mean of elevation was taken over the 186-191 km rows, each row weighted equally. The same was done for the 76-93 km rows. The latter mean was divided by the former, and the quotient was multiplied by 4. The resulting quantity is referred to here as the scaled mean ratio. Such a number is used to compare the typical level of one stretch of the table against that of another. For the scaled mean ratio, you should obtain 3.4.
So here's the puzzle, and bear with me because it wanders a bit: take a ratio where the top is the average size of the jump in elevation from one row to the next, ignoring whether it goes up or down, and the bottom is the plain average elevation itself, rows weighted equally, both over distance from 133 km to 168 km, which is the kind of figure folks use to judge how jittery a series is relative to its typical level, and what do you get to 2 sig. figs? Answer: 0.028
